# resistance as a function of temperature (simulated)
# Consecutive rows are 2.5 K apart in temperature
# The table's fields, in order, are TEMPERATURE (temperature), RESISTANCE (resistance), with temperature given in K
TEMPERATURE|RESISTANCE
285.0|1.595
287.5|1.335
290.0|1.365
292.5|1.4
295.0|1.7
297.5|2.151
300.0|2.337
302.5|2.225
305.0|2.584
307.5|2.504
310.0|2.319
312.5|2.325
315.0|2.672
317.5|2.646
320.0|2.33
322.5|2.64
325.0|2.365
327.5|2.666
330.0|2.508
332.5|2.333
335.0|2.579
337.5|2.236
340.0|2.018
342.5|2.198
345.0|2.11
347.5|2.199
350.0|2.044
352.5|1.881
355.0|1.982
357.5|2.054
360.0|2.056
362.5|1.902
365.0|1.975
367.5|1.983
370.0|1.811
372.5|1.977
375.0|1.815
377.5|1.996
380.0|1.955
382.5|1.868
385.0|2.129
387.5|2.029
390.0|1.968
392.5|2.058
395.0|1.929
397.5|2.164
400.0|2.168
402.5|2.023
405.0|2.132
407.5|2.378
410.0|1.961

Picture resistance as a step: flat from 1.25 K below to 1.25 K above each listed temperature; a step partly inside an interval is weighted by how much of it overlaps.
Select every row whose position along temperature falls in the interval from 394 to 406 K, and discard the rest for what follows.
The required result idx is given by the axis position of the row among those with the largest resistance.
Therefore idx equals 400.0 K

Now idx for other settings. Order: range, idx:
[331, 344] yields 335.0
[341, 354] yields 347.5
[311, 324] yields 315.0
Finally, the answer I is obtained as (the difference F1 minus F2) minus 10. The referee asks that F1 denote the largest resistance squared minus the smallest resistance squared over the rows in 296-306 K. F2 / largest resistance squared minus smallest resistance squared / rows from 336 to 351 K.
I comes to -8.9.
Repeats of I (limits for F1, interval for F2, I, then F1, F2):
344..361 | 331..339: -10.4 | 1.30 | 1.7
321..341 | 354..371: -7.9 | 3.04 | 0.9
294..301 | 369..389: -8.7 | 2.57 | 1.3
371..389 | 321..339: -10.9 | 1.24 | 2.1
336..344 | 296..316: -11.6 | 0.93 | 2.5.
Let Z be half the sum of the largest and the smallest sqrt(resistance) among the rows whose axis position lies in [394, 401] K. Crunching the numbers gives 1.43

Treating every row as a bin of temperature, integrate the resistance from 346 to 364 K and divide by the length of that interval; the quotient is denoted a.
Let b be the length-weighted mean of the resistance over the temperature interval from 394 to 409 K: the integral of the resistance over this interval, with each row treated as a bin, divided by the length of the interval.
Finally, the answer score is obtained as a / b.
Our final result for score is 0.95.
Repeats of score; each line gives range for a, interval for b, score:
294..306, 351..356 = 1.14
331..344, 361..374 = 1.18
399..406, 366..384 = 1.10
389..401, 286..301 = 1.21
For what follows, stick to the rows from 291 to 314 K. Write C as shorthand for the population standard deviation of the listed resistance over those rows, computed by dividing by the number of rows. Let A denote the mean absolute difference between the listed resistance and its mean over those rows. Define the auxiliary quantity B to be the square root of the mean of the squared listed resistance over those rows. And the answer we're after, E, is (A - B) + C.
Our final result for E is -1.56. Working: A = 0.28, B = 2.20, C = 0.36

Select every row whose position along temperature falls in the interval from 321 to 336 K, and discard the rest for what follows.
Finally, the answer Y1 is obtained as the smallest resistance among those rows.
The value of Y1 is 2.333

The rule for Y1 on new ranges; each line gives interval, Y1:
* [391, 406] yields 1.929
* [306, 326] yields 2.319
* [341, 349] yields 2.11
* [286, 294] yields 1.335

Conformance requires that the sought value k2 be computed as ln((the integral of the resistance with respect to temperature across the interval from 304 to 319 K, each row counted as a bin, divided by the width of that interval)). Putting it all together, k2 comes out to 0.92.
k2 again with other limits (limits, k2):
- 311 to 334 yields 0.92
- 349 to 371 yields 0.68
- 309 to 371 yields 0.80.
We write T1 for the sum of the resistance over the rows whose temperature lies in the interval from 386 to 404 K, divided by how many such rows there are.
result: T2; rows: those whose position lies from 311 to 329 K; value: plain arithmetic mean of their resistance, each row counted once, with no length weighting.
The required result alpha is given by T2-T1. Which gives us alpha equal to 0.5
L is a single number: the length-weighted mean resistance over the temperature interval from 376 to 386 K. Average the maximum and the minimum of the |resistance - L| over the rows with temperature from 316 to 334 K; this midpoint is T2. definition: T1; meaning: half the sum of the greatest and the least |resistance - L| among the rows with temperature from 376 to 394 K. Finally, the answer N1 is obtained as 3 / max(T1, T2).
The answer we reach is 5.8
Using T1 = 0.08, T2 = 0.52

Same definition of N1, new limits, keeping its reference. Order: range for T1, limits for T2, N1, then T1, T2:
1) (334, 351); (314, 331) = 5.7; 0.32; 0.52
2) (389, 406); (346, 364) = 26.9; 0.10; 0.11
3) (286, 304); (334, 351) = 7.4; 0.41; 0.32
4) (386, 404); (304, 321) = 5.8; 0.10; 0.52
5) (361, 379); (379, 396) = 35.2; 0.09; 0.08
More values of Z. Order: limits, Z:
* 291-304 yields 1.36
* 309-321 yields 1.58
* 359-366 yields 1.41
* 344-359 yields 1.43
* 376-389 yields 1.41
